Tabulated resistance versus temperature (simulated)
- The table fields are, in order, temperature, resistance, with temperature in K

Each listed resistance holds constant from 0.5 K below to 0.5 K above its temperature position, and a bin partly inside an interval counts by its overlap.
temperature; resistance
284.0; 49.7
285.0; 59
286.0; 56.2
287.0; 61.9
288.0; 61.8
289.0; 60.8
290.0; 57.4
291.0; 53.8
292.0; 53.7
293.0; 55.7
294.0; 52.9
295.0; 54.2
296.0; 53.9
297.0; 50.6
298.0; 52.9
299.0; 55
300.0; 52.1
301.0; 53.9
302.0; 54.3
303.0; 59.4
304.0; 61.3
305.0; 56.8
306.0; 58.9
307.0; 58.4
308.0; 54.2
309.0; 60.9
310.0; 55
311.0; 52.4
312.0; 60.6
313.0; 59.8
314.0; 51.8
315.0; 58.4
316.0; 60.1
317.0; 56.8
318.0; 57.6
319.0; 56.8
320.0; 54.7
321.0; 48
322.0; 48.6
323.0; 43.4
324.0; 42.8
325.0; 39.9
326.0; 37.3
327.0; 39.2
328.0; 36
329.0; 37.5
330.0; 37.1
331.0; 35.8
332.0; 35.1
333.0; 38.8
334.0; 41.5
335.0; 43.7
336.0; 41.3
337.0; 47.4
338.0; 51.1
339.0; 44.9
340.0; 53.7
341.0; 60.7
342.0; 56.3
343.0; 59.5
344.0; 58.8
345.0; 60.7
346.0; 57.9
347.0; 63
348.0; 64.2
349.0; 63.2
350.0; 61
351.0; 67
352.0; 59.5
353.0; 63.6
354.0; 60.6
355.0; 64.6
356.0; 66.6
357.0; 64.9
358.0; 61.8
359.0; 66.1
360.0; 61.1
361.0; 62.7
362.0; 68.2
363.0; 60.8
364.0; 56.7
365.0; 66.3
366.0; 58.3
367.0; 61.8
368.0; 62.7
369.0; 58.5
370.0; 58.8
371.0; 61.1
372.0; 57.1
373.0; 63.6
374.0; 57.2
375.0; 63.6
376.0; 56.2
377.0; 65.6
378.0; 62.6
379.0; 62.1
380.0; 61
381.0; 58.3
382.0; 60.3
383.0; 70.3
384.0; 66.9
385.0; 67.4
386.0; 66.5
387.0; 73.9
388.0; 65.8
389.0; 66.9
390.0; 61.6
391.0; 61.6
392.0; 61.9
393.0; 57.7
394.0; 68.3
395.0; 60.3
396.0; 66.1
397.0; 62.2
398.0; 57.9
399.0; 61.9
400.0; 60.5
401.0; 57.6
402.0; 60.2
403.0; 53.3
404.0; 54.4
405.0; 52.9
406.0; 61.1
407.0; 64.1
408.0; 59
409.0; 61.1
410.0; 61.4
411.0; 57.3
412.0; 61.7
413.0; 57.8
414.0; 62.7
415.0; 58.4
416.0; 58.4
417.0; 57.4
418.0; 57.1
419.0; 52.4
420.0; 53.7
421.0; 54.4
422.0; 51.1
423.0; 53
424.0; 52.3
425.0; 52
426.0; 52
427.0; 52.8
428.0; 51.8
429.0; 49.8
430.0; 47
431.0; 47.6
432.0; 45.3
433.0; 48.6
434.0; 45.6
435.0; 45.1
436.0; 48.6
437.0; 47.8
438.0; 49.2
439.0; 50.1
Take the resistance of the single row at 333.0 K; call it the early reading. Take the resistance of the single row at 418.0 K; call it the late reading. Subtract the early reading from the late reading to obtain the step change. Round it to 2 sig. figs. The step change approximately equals 18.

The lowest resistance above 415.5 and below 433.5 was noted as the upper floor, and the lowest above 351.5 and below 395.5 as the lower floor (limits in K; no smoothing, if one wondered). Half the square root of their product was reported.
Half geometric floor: 25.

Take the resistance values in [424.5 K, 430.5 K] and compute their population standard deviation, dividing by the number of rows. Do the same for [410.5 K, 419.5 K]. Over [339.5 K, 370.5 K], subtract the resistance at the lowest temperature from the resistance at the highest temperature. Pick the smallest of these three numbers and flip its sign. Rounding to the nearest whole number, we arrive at -2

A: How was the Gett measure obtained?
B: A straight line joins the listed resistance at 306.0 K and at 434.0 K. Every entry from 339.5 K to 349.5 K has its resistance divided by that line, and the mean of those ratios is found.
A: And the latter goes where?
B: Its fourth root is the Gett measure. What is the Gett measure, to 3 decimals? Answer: 1.022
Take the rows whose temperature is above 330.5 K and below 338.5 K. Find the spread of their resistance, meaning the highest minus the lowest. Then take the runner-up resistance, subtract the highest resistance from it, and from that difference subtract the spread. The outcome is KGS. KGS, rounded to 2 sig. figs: -20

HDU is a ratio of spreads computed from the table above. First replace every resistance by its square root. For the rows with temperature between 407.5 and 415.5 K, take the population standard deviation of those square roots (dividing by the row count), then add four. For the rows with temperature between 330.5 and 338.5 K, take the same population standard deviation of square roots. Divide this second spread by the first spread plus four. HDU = 0.10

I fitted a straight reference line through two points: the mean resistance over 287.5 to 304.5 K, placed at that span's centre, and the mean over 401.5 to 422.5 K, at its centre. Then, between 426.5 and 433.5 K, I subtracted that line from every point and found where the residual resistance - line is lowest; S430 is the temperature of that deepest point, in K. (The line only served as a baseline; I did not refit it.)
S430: 432.0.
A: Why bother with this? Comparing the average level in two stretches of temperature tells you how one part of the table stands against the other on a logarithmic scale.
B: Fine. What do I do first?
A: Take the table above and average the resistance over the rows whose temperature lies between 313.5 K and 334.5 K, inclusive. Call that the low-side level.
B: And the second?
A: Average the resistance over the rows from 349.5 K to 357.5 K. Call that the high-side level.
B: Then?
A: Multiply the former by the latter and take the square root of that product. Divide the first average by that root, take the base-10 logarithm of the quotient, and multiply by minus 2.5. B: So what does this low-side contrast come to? 0.18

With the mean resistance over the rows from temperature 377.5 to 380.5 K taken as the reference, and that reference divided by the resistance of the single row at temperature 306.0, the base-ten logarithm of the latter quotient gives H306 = 0.02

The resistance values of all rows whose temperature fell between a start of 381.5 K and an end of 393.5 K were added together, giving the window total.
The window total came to 781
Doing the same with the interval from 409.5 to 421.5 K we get 693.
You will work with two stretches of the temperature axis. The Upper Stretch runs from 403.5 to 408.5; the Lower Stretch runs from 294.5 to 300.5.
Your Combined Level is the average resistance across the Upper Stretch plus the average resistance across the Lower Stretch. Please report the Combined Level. 111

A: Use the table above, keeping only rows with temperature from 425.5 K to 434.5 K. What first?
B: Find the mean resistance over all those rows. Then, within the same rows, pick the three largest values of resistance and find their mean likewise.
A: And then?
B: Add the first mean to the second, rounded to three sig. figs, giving 101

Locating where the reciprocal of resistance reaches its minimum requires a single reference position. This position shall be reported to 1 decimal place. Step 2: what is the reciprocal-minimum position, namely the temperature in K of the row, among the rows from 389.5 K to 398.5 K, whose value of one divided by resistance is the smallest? 394.0 K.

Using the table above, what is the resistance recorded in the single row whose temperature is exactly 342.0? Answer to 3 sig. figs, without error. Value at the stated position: 56.3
